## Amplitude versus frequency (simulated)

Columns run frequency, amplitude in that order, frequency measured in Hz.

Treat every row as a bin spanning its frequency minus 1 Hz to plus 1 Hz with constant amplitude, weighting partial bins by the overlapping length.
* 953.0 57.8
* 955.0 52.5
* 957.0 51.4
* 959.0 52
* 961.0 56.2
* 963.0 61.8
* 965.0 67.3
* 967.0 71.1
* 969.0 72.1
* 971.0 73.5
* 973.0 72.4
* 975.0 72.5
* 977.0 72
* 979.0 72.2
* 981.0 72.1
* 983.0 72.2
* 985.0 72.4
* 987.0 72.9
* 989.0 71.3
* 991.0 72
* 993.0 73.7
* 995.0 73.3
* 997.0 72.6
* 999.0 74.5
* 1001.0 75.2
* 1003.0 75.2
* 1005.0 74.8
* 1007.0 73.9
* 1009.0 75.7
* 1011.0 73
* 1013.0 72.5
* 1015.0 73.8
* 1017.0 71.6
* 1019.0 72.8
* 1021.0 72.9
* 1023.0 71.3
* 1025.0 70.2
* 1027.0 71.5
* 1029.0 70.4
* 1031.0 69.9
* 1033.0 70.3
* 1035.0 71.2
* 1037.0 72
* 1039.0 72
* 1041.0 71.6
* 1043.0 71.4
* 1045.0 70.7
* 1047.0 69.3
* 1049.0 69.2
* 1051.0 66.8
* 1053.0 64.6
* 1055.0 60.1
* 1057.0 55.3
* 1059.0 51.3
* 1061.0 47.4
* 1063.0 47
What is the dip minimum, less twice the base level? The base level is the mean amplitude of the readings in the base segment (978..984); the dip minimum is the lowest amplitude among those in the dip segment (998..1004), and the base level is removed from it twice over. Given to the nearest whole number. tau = -70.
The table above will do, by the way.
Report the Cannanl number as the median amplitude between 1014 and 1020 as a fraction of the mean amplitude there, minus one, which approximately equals 0.001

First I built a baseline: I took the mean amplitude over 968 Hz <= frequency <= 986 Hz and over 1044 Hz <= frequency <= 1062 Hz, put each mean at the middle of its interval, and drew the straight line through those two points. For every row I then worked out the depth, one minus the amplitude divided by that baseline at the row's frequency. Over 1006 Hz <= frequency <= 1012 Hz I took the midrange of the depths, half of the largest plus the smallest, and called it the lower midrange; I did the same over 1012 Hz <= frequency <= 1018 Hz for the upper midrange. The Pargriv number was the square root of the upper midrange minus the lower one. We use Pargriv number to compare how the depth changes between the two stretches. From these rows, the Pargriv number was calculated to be 0.104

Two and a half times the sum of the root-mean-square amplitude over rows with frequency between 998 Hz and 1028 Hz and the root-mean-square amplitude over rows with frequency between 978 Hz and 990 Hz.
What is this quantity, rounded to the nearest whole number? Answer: 364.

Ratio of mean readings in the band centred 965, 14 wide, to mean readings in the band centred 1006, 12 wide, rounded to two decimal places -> 0.87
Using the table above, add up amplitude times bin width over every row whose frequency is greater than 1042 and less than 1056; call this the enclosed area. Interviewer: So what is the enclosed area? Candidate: 944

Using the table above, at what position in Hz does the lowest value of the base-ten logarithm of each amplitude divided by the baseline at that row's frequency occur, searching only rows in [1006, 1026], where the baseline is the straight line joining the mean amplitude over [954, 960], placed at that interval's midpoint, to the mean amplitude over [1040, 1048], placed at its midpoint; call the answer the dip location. 1025.0 Hz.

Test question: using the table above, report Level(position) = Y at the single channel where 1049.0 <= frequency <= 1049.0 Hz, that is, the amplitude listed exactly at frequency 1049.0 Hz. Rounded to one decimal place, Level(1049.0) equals 69.2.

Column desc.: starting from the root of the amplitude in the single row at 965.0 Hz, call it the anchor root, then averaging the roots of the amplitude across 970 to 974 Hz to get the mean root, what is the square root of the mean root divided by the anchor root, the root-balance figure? 1.02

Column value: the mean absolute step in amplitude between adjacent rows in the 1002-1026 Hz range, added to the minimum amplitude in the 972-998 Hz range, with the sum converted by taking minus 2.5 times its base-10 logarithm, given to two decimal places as -4.65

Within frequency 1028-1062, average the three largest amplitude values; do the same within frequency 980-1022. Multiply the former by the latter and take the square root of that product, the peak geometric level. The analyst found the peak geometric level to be 73.60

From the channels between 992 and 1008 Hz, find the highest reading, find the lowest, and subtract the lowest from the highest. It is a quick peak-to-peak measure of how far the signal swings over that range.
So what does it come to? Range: 2.6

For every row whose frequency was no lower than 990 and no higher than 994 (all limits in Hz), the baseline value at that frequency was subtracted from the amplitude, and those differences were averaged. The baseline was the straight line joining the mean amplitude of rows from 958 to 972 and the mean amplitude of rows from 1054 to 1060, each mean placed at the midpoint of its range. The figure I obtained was 11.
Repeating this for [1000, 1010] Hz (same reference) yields 14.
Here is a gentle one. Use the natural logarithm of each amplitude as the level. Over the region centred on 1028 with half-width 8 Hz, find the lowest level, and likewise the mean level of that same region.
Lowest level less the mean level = -0.015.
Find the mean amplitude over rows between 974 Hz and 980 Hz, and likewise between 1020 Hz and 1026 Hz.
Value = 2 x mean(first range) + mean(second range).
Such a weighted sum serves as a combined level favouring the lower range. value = 216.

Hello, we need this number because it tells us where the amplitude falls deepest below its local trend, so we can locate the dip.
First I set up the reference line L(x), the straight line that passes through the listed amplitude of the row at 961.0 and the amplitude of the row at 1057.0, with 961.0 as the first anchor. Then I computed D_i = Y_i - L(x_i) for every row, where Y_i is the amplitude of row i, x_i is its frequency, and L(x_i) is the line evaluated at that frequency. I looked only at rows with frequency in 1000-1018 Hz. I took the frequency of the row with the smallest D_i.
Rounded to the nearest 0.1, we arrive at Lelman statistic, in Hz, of 1017.0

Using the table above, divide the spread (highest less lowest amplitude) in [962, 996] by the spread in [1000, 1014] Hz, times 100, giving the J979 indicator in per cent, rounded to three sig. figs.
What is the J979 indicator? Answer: 372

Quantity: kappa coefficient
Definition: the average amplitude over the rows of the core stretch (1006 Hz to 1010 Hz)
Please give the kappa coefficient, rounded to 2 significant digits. 75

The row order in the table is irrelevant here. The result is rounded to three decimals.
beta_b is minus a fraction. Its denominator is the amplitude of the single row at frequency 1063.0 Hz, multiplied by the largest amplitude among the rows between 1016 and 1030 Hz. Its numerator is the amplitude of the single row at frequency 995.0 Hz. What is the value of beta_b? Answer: -0.021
